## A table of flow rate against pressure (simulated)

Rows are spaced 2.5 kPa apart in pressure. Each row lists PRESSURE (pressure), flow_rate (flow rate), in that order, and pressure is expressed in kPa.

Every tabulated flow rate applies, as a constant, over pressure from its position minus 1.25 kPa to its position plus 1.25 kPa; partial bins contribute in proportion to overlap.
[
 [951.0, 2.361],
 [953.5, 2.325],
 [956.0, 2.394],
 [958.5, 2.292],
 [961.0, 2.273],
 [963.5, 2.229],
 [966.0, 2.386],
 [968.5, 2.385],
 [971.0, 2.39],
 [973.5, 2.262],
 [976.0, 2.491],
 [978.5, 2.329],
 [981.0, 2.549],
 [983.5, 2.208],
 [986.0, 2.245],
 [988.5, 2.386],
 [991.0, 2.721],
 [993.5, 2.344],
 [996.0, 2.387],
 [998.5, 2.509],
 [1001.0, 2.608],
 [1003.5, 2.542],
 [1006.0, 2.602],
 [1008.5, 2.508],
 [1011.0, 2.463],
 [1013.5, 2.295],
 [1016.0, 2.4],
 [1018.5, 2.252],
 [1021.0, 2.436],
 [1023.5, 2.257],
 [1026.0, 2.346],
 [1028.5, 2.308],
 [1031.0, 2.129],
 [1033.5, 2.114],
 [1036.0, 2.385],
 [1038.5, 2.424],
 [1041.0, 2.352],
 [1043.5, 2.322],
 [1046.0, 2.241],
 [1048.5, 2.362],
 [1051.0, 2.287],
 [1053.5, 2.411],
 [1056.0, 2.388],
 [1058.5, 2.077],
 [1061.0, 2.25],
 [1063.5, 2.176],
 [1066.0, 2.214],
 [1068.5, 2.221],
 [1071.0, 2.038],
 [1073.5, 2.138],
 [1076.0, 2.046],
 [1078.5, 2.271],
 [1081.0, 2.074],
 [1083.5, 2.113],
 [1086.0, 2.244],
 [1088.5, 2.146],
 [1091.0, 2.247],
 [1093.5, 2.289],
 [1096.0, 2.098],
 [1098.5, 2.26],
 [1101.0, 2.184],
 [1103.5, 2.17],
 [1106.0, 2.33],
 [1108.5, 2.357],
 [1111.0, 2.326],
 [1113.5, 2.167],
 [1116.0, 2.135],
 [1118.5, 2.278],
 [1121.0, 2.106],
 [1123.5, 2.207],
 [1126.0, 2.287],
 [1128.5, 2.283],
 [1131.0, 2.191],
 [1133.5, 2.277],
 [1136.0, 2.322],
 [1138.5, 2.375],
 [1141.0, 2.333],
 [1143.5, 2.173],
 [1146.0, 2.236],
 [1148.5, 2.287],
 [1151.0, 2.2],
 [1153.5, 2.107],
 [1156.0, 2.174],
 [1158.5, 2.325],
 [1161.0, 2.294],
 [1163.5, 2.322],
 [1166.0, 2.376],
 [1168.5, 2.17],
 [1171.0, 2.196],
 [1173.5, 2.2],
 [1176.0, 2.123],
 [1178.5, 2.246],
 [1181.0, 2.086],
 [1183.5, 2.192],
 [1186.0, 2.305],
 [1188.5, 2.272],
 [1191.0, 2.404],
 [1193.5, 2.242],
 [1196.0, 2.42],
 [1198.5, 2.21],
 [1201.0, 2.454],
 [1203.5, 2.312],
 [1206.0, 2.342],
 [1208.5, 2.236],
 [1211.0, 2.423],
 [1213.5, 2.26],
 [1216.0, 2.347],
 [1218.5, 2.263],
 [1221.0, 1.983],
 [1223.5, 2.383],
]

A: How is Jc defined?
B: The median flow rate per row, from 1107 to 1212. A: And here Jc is 2.27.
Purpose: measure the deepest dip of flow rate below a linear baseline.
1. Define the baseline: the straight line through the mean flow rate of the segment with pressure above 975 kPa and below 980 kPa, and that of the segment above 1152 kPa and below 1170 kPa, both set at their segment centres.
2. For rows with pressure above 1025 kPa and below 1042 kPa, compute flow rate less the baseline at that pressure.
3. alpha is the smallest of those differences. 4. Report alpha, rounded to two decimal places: -0.25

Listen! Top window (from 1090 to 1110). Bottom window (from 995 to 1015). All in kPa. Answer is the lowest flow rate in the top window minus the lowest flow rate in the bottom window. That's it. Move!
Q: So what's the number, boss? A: -0.20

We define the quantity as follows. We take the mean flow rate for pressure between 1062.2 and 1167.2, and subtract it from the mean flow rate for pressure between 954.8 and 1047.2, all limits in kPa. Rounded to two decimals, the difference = 0.15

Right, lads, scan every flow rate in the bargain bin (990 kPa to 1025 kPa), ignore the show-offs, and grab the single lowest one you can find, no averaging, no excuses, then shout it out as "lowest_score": 2.252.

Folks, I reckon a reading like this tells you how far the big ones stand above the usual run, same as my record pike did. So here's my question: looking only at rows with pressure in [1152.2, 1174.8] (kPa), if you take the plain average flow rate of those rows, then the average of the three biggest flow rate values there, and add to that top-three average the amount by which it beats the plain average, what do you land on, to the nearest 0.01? 2.44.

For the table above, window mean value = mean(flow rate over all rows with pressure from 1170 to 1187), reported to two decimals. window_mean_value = 2.19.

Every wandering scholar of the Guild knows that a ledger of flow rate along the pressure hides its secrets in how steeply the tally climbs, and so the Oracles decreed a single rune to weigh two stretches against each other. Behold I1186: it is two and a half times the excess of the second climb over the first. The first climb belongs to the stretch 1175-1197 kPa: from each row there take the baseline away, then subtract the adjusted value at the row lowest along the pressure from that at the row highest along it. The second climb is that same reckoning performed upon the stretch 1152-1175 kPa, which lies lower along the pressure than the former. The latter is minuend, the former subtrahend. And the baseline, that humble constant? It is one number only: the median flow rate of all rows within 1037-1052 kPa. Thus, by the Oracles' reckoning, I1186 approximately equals -0.51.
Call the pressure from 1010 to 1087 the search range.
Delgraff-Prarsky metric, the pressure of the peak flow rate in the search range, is 1011.0 kPa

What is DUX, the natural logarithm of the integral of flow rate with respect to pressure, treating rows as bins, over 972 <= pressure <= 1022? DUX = 4.80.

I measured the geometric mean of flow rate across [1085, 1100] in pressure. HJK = 2.213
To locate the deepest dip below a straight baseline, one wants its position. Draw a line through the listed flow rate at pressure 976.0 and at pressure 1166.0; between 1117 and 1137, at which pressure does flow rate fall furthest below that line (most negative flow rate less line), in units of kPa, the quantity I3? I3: 1121.0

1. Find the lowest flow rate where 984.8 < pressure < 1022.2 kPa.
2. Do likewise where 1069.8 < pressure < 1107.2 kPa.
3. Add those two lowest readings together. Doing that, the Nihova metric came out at 4.28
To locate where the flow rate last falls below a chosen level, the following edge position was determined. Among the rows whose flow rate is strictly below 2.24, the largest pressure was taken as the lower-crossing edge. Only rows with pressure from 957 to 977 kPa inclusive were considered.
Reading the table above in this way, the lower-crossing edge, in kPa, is 963.5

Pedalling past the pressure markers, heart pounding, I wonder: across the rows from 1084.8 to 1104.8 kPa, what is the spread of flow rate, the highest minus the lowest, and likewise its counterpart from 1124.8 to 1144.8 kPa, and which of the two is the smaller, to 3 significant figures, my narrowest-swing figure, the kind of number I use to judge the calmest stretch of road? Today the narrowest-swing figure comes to 0.191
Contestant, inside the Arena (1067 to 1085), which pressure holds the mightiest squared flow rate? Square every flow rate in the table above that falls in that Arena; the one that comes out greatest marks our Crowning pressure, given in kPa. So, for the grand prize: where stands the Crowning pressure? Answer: 1078.5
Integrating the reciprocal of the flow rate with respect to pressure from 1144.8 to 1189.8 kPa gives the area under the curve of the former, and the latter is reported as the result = 20.22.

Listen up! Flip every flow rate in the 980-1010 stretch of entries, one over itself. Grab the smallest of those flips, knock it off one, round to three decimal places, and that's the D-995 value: 0.632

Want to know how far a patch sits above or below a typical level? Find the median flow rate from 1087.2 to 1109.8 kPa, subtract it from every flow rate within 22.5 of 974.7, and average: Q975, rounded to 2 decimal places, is 0.12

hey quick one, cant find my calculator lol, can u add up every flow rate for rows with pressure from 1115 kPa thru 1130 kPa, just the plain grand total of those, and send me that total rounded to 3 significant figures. 13.3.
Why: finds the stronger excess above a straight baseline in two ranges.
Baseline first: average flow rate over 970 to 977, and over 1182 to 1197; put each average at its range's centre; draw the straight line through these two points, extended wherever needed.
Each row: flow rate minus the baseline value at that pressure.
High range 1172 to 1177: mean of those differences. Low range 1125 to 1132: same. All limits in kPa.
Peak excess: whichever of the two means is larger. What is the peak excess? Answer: -0.07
